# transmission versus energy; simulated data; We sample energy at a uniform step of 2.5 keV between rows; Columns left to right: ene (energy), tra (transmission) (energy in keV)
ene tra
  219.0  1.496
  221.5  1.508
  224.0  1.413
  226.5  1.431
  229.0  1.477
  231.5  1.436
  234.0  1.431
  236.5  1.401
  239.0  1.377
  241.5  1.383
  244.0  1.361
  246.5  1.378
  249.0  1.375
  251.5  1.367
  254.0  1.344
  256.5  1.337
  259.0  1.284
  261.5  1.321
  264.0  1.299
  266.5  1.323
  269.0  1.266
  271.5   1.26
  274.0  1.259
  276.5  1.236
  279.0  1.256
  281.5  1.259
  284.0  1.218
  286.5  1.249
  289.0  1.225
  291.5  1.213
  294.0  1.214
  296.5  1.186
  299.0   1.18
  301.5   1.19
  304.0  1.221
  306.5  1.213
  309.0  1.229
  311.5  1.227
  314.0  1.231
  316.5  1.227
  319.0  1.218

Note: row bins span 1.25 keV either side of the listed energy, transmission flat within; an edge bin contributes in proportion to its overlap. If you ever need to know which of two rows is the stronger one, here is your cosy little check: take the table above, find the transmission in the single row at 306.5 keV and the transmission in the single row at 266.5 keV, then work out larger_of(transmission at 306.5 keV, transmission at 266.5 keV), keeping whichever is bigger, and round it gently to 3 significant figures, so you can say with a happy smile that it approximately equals 1.32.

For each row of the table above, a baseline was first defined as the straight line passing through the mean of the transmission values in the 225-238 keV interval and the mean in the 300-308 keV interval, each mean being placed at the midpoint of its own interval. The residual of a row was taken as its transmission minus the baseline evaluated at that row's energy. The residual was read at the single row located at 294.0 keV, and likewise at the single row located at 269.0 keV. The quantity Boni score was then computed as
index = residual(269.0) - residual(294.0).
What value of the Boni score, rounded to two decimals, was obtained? -0.03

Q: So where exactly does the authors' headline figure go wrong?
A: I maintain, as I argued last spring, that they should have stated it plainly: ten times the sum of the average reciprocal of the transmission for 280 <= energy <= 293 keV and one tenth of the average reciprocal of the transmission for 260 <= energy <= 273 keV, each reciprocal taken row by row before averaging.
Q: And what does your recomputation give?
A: 8.9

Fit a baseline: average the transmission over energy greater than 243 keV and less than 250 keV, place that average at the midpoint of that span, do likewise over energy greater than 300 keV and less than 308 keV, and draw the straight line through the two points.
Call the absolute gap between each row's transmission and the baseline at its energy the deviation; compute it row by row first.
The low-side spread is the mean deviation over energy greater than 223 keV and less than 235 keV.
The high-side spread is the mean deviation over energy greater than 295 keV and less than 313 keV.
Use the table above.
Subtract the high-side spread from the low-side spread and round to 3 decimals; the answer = -0.005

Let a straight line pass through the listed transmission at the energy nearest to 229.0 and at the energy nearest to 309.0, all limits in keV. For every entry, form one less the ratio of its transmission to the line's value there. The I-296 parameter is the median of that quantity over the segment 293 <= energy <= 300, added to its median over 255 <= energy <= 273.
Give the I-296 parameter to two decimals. 0.11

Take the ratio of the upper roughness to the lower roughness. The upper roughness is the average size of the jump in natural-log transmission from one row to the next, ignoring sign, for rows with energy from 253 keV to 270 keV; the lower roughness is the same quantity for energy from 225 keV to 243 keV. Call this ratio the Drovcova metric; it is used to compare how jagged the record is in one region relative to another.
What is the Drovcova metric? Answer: 1.44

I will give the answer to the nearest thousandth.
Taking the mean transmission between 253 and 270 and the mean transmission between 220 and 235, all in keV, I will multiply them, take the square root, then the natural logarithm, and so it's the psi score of 0.321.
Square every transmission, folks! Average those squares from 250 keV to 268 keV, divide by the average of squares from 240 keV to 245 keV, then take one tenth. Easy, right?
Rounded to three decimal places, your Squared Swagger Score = 0.093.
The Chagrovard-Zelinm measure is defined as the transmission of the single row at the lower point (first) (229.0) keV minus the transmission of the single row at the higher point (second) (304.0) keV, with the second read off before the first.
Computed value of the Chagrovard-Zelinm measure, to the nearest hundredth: 0.26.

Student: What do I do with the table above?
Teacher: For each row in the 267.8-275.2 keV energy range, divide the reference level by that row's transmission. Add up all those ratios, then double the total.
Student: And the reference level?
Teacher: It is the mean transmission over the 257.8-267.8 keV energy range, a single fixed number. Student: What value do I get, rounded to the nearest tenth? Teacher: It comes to 6.2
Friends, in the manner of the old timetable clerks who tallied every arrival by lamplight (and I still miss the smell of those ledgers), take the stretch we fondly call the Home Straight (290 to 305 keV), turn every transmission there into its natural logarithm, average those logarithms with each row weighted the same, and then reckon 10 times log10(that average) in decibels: -7.4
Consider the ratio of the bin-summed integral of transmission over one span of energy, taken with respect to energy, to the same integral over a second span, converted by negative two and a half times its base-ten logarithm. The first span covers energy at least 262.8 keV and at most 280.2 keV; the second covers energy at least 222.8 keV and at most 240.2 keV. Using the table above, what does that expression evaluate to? 0.123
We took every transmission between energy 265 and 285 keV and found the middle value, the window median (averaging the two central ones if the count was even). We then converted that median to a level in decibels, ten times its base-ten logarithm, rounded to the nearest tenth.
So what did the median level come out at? 1.0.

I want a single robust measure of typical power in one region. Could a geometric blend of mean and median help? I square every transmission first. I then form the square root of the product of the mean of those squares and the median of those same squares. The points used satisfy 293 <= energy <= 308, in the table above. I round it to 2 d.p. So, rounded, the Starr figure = 1.44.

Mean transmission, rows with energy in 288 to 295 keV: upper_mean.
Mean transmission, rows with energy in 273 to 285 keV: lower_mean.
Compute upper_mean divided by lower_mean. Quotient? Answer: 0.977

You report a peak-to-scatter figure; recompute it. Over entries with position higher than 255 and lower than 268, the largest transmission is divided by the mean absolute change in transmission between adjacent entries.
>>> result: 39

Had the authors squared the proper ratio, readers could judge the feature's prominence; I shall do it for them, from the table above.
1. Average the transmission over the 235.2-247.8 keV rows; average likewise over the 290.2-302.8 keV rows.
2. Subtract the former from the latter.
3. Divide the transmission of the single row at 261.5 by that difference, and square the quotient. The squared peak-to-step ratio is 52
